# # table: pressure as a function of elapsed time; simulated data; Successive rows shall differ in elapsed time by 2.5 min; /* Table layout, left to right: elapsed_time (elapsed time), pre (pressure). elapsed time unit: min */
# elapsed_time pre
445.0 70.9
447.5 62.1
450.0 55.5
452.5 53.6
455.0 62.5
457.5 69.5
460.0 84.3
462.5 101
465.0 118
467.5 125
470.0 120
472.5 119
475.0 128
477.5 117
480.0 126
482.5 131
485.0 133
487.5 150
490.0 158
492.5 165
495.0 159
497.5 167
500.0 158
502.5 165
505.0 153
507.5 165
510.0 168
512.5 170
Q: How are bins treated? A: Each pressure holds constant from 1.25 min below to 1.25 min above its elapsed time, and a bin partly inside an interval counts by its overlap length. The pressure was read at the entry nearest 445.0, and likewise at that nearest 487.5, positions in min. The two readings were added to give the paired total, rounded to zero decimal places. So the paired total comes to 221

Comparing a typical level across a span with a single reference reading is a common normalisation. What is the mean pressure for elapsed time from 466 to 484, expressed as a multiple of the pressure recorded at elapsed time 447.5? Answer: 1.99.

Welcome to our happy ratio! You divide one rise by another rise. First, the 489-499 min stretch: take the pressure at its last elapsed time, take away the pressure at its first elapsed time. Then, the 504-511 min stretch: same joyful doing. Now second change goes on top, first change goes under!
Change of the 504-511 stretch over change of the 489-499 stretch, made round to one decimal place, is 1.7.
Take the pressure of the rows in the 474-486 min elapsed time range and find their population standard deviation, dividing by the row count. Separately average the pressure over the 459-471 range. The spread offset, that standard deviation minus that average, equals -104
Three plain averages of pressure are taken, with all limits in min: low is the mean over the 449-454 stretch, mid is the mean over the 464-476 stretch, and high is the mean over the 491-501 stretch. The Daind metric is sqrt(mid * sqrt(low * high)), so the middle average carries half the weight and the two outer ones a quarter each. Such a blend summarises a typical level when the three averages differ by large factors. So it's 107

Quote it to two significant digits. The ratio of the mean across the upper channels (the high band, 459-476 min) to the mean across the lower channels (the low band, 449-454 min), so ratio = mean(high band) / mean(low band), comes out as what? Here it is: 2.1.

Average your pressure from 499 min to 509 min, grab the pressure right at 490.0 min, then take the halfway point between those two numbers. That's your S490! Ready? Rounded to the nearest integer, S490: 159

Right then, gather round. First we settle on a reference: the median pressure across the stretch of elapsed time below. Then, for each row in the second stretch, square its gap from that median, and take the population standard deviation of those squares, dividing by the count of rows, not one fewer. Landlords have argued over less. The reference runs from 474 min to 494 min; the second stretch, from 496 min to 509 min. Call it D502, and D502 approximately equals 296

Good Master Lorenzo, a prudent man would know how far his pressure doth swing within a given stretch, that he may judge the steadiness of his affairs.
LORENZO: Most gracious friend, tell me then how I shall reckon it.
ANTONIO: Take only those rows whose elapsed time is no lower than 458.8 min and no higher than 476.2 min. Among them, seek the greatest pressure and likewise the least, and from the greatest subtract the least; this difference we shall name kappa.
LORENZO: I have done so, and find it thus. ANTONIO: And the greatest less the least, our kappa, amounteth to 44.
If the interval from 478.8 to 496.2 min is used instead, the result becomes 39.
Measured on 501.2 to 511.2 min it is 15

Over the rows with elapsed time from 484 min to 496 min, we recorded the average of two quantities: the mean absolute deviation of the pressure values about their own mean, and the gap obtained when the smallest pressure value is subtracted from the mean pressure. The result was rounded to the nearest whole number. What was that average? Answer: 15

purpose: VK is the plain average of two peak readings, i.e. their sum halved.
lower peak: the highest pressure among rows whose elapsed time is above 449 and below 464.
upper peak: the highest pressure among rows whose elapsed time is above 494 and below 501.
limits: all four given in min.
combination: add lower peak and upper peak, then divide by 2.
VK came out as 134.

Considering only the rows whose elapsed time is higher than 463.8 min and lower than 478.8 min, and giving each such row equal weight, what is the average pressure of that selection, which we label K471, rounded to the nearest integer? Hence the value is 121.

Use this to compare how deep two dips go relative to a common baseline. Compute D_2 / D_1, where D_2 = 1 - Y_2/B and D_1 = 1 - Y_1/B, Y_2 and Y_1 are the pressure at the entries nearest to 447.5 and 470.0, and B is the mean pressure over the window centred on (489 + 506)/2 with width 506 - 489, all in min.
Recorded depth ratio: 2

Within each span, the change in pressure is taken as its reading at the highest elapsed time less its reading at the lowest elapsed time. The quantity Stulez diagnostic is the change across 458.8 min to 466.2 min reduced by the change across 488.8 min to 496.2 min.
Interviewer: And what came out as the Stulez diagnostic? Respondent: 33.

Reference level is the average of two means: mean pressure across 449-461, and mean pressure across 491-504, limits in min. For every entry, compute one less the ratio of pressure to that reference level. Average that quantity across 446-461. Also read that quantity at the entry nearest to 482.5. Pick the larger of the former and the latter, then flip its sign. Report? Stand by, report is -0.43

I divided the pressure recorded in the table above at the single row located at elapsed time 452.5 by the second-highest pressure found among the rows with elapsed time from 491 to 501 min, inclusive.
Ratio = 0.32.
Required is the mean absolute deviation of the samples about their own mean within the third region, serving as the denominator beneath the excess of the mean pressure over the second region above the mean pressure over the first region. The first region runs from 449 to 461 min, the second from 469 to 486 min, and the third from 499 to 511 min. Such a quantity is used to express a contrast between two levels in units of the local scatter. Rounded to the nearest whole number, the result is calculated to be 12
